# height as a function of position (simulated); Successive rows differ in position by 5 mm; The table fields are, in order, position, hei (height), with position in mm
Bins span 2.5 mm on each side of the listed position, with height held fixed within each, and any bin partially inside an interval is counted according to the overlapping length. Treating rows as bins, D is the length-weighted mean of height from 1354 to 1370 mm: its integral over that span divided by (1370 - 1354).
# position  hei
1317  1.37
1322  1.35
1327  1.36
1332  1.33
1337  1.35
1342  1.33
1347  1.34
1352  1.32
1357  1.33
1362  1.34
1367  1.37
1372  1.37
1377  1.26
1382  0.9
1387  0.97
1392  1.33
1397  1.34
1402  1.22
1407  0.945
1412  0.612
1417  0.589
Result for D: 1.35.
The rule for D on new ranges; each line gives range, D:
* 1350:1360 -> 1.33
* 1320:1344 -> 1.34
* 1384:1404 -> 1.21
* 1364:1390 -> 1.18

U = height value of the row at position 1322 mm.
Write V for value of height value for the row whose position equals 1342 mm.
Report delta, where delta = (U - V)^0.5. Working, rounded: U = 1.35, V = 1.33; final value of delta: 0.14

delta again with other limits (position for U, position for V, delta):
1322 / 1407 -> 0.64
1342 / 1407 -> 0.62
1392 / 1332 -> 0.00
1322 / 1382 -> 0.67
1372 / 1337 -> 0.14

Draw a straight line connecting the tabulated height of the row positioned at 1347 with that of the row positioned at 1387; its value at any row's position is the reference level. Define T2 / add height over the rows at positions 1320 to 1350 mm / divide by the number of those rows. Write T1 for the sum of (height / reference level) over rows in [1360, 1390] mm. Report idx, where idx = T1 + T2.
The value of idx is 7.95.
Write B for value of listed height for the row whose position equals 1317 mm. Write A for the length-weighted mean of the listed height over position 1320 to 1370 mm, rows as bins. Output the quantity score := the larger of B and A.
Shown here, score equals 1.37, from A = 1.34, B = 1.37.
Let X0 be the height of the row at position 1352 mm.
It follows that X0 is 1.32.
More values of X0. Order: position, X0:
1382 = 0.9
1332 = 1.33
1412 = 0.612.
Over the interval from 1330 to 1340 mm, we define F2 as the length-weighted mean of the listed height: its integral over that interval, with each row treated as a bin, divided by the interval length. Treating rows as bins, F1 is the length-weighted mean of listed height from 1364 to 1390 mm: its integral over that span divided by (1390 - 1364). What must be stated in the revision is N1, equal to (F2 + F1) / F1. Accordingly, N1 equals 2.14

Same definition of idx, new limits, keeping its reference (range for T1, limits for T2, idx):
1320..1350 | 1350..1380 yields 6.88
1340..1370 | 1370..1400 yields 7.54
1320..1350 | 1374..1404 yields 6.72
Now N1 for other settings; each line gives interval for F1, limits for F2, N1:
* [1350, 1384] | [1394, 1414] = 1.82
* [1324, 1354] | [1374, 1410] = 1.85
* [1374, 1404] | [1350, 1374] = 2.15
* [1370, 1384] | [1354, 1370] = 2.14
